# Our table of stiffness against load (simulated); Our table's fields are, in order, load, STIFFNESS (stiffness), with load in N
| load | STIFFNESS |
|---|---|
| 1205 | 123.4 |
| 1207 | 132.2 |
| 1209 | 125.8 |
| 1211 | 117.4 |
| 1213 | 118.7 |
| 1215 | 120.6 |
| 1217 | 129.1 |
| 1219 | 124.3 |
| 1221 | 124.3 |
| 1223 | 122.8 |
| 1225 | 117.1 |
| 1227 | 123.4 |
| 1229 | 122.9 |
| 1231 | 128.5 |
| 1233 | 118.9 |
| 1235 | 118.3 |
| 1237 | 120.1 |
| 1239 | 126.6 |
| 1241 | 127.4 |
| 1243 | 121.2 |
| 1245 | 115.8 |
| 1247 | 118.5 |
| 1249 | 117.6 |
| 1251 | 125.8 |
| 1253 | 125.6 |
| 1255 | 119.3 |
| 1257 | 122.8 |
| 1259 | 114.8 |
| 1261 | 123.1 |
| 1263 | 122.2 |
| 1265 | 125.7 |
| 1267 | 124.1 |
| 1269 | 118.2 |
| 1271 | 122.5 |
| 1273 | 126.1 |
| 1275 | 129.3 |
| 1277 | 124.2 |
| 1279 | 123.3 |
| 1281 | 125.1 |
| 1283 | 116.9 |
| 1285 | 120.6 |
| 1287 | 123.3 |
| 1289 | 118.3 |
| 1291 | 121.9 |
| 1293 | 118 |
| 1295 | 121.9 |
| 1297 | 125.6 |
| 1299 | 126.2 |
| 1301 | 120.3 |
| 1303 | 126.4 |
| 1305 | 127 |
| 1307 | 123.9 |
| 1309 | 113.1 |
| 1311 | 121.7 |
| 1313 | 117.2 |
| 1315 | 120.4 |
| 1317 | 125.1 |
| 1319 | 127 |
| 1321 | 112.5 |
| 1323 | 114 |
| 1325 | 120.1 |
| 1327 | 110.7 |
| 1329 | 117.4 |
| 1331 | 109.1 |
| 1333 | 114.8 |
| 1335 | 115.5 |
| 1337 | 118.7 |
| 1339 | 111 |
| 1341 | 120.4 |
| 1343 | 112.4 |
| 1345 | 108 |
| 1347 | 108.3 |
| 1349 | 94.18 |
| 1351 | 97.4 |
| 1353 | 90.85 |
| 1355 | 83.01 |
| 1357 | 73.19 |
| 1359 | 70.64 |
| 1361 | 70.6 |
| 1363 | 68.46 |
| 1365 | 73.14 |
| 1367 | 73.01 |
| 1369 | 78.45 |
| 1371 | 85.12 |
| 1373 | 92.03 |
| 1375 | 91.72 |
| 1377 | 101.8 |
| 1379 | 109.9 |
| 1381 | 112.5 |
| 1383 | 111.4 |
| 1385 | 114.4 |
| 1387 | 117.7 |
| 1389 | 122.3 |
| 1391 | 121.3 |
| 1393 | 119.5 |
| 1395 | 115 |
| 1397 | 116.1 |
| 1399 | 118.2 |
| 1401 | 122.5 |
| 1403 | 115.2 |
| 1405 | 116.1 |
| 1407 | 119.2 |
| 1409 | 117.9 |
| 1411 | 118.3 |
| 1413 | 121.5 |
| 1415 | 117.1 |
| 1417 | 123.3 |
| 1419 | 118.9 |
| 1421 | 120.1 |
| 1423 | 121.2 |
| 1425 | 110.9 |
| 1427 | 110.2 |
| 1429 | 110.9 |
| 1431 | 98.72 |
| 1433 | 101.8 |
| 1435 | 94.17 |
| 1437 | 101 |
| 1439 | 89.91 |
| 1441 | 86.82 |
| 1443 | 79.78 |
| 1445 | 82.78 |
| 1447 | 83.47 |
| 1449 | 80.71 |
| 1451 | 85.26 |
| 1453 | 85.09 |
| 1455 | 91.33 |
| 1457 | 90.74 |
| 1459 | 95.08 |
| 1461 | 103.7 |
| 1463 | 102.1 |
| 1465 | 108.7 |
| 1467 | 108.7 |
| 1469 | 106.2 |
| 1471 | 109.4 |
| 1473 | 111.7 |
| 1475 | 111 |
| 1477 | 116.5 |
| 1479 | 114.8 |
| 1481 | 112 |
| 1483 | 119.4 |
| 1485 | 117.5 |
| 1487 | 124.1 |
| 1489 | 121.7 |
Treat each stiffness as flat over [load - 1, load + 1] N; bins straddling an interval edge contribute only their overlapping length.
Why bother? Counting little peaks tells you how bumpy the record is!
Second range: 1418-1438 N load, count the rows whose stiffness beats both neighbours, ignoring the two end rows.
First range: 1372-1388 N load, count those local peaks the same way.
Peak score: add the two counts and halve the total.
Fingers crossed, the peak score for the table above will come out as 2.00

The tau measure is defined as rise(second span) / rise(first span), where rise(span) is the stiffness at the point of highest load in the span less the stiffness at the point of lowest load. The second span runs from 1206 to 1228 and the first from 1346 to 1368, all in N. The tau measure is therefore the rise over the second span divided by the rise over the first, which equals 0.2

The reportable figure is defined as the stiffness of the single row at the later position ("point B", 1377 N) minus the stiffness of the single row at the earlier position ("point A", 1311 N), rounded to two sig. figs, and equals -20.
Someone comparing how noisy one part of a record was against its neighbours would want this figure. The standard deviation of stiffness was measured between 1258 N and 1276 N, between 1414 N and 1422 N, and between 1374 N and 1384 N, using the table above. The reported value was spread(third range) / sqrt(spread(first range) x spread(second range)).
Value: 2.6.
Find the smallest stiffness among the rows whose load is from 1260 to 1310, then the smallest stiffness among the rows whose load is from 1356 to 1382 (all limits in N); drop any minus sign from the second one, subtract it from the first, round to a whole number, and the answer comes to 45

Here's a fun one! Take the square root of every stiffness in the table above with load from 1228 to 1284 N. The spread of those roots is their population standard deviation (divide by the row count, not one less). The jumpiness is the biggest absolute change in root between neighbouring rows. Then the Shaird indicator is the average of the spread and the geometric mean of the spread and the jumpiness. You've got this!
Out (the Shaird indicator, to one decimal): 0.2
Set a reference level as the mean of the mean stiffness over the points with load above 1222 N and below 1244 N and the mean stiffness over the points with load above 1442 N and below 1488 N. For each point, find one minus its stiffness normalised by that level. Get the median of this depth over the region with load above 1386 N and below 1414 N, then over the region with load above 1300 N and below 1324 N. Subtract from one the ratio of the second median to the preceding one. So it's -0.5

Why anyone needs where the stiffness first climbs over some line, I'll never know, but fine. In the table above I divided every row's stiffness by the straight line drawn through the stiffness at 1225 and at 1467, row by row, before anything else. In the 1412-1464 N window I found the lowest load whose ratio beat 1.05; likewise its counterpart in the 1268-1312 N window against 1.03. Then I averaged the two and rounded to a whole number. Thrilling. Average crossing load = 1342 N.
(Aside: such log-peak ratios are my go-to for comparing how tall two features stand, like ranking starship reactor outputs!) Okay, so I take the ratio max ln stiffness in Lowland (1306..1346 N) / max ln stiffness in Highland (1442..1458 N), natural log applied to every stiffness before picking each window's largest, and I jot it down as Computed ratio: 1.07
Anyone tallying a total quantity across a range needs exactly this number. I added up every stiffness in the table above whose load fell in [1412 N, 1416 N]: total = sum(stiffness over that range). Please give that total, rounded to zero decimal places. 239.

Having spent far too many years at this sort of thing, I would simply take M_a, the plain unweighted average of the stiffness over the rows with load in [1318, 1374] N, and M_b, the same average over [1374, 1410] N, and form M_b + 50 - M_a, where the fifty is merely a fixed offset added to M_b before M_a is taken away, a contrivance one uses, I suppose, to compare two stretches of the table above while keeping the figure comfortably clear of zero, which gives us 66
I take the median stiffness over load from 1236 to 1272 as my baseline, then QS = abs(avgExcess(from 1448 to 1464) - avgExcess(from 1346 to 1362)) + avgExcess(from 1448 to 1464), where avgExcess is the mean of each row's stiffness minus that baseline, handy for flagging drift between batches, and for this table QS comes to -25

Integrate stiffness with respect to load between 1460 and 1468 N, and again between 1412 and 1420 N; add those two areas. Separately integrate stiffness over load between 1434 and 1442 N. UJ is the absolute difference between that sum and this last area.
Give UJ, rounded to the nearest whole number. 1064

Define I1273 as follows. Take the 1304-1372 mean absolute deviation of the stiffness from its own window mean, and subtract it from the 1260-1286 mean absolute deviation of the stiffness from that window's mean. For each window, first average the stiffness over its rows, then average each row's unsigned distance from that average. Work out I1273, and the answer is -14.5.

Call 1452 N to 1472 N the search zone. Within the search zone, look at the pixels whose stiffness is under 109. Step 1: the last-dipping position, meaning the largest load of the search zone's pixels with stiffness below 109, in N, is 1469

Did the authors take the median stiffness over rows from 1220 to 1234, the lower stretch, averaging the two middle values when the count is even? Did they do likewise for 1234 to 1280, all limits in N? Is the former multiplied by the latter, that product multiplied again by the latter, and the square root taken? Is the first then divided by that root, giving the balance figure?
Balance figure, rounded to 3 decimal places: 0.090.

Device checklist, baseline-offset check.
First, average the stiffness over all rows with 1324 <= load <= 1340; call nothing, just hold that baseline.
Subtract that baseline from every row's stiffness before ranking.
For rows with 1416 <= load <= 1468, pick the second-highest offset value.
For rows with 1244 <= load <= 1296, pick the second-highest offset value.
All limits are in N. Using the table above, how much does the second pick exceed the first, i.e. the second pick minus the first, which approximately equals 4.9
